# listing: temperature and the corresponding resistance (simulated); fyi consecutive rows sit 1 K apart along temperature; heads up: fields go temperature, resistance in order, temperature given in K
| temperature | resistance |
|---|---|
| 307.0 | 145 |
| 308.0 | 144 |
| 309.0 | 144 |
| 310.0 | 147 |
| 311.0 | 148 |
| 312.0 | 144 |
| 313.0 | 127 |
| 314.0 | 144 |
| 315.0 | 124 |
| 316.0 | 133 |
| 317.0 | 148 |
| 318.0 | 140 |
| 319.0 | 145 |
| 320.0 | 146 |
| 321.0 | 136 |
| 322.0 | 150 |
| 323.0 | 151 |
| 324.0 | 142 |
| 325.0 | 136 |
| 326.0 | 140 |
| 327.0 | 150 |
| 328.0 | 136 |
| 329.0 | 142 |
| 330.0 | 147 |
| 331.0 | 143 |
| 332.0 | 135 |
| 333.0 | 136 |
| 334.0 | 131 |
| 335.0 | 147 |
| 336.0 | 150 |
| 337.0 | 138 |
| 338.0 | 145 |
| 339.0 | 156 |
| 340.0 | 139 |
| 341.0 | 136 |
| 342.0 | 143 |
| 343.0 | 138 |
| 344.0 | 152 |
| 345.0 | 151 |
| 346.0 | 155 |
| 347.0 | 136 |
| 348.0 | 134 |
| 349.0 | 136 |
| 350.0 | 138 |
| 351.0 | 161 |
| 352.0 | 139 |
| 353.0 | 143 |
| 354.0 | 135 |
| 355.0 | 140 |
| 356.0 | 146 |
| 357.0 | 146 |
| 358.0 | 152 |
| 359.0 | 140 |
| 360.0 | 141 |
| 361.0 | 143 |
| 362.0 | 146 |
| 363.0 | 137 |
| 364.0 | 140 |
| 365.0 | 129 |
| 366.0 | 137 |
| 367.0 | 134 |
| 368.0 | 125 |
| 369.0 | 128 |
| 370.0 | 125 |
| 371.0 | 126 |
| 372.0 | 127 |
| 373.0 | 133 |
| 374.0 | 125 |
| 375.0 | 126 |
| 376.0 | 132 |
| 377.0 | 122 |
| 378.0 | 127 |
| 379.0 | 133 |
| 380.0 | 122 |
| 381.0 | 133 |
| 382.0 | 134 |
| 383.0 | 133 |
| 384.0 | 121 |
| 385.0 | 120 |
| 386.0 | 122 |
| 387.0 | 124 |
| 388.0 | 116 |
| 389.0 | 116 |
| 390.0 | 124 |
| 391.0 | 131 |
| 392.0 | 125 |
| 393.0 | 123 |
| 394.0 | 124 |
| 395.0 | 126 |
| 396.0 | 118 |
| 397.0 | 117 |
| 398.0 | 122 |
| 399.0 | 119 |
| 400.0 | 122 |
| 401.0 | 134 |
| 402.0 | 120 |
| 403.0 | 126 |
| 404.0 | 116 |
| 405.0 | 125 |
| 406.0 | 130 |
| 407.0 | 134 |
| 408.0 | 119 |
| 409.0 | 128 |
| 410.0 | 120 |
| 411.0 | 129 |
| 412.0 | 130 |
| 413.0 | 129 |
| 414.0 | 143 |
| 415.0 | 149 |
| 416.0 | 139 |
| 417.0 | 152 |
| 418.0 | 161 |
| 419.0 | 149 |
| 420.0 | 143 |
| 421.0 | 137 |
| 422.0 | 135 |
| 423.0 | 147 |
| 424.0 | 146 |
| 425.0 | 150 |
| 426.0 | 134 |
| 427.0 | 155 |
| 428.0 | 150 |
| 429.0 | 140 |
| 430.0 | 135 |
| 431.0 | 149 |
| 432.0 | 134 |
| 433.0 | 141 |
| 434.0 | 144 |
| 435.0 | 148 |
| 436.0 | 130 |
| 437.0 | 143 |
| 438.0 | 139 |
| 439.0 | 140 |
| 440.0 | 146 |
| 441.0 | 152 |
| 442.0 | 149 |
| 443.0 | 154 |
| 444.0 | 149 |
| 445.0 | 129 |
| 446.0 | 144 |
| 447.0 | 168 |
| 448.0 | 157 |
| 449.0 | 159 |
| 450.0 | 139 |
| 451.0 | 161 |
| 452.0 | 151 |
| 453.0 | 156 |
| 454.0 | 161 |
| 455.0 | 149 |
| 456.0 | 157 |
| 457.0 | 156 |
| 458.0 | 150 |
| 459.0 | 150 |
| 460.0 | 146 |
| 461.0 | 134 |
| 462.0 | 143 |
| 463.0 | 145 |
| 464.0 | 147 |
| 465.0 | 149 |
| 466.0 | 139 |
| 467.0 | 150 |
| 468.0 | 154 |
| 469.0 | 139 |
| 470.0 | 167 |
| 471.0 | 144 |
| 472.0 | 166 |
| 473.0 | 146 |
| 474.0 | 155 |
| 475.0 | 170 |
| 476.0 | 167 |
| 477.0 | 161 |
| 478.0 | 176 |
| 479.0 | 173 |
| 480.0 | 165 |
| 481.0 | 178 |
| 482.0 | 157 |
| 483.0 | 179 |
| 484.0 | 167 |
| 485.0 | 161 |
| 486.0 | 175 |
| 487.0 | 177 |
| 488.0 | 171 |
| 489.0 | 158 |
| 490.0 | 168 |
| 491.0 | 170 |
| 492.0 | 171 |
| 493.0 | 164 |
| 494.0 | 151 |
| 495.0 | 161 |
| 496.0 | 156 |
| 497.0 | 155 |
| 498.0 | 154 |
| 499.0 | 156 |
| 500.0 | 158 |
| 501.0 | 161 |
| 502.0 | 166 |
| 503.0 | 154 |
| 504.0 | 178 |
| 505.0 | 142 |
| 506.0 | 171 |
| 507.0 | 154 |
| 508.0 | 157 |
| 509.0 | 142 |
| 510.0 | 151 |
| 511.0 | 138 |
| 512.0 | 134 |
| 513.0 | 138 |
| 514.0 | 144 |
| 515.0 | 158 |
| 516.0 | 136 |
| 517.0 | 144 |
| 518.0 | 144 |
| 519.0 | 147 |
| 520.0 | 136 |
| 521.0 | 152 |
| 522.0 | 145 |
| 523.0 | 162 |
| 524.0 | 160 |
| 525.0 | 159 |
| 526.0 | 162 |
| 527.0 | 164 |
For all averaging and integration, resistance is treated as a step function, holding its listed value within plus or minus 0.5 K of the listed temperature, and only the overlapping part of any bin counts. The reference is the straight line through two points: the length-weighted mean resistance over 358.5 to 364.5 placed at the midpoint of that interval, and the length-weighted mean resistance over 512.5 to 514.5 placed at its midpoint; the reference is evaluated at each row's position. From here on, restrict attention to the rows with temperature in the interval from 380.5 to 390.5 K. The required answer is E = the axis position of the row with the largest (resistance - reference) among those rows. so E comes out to 382.0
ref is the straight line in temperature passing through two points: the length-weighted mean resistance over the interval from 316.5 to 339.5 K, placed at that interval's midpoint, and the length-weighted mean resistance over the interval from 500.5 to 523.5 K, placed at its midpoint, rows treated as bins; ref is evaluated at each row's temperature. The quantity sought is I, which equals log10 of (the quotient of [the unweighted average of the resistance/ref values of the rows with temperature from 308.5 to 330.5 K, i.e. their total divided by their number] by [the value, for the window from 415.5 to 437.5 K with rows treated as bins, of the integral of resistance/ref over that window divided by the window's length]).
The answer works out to 0.01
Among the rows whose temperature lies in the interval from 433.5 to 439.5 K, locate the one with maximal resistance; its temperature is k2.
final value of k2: 435.0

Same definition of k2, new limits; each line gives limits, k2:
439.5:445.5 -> 443.0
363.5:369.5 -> 364.0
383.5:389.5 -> 387.0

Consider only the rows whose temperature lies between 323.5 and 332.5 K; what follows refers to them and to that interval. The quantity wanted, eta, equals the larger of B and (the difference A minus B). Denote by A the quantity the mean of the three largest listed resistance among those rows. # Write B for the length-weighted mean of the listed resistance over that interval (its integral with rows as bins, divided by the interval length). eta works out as 141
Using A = 147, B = 141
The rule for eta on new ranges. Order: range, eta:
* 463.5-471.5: 149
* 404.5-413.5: 127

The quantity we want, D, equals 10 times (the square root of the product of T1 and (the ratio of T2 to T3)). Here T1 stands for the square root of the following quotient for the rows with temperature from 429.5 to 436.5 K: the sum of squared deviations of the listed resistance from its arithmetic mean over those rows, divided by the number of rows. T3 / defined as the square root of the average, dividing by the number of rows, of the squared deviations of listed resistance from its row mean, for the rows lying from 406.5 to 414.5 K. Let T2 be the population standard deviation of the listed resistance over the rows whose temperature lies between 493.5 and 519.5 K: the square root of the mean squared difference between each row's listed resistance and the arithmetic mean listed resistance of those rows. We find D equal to 32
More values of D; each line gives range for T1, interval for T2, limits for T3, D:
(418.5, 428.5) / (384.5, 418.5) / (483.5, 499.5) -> 30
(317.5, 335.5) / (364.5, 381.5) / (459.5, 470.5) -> 17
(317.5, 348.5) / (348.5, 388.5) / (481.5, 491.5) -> 29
